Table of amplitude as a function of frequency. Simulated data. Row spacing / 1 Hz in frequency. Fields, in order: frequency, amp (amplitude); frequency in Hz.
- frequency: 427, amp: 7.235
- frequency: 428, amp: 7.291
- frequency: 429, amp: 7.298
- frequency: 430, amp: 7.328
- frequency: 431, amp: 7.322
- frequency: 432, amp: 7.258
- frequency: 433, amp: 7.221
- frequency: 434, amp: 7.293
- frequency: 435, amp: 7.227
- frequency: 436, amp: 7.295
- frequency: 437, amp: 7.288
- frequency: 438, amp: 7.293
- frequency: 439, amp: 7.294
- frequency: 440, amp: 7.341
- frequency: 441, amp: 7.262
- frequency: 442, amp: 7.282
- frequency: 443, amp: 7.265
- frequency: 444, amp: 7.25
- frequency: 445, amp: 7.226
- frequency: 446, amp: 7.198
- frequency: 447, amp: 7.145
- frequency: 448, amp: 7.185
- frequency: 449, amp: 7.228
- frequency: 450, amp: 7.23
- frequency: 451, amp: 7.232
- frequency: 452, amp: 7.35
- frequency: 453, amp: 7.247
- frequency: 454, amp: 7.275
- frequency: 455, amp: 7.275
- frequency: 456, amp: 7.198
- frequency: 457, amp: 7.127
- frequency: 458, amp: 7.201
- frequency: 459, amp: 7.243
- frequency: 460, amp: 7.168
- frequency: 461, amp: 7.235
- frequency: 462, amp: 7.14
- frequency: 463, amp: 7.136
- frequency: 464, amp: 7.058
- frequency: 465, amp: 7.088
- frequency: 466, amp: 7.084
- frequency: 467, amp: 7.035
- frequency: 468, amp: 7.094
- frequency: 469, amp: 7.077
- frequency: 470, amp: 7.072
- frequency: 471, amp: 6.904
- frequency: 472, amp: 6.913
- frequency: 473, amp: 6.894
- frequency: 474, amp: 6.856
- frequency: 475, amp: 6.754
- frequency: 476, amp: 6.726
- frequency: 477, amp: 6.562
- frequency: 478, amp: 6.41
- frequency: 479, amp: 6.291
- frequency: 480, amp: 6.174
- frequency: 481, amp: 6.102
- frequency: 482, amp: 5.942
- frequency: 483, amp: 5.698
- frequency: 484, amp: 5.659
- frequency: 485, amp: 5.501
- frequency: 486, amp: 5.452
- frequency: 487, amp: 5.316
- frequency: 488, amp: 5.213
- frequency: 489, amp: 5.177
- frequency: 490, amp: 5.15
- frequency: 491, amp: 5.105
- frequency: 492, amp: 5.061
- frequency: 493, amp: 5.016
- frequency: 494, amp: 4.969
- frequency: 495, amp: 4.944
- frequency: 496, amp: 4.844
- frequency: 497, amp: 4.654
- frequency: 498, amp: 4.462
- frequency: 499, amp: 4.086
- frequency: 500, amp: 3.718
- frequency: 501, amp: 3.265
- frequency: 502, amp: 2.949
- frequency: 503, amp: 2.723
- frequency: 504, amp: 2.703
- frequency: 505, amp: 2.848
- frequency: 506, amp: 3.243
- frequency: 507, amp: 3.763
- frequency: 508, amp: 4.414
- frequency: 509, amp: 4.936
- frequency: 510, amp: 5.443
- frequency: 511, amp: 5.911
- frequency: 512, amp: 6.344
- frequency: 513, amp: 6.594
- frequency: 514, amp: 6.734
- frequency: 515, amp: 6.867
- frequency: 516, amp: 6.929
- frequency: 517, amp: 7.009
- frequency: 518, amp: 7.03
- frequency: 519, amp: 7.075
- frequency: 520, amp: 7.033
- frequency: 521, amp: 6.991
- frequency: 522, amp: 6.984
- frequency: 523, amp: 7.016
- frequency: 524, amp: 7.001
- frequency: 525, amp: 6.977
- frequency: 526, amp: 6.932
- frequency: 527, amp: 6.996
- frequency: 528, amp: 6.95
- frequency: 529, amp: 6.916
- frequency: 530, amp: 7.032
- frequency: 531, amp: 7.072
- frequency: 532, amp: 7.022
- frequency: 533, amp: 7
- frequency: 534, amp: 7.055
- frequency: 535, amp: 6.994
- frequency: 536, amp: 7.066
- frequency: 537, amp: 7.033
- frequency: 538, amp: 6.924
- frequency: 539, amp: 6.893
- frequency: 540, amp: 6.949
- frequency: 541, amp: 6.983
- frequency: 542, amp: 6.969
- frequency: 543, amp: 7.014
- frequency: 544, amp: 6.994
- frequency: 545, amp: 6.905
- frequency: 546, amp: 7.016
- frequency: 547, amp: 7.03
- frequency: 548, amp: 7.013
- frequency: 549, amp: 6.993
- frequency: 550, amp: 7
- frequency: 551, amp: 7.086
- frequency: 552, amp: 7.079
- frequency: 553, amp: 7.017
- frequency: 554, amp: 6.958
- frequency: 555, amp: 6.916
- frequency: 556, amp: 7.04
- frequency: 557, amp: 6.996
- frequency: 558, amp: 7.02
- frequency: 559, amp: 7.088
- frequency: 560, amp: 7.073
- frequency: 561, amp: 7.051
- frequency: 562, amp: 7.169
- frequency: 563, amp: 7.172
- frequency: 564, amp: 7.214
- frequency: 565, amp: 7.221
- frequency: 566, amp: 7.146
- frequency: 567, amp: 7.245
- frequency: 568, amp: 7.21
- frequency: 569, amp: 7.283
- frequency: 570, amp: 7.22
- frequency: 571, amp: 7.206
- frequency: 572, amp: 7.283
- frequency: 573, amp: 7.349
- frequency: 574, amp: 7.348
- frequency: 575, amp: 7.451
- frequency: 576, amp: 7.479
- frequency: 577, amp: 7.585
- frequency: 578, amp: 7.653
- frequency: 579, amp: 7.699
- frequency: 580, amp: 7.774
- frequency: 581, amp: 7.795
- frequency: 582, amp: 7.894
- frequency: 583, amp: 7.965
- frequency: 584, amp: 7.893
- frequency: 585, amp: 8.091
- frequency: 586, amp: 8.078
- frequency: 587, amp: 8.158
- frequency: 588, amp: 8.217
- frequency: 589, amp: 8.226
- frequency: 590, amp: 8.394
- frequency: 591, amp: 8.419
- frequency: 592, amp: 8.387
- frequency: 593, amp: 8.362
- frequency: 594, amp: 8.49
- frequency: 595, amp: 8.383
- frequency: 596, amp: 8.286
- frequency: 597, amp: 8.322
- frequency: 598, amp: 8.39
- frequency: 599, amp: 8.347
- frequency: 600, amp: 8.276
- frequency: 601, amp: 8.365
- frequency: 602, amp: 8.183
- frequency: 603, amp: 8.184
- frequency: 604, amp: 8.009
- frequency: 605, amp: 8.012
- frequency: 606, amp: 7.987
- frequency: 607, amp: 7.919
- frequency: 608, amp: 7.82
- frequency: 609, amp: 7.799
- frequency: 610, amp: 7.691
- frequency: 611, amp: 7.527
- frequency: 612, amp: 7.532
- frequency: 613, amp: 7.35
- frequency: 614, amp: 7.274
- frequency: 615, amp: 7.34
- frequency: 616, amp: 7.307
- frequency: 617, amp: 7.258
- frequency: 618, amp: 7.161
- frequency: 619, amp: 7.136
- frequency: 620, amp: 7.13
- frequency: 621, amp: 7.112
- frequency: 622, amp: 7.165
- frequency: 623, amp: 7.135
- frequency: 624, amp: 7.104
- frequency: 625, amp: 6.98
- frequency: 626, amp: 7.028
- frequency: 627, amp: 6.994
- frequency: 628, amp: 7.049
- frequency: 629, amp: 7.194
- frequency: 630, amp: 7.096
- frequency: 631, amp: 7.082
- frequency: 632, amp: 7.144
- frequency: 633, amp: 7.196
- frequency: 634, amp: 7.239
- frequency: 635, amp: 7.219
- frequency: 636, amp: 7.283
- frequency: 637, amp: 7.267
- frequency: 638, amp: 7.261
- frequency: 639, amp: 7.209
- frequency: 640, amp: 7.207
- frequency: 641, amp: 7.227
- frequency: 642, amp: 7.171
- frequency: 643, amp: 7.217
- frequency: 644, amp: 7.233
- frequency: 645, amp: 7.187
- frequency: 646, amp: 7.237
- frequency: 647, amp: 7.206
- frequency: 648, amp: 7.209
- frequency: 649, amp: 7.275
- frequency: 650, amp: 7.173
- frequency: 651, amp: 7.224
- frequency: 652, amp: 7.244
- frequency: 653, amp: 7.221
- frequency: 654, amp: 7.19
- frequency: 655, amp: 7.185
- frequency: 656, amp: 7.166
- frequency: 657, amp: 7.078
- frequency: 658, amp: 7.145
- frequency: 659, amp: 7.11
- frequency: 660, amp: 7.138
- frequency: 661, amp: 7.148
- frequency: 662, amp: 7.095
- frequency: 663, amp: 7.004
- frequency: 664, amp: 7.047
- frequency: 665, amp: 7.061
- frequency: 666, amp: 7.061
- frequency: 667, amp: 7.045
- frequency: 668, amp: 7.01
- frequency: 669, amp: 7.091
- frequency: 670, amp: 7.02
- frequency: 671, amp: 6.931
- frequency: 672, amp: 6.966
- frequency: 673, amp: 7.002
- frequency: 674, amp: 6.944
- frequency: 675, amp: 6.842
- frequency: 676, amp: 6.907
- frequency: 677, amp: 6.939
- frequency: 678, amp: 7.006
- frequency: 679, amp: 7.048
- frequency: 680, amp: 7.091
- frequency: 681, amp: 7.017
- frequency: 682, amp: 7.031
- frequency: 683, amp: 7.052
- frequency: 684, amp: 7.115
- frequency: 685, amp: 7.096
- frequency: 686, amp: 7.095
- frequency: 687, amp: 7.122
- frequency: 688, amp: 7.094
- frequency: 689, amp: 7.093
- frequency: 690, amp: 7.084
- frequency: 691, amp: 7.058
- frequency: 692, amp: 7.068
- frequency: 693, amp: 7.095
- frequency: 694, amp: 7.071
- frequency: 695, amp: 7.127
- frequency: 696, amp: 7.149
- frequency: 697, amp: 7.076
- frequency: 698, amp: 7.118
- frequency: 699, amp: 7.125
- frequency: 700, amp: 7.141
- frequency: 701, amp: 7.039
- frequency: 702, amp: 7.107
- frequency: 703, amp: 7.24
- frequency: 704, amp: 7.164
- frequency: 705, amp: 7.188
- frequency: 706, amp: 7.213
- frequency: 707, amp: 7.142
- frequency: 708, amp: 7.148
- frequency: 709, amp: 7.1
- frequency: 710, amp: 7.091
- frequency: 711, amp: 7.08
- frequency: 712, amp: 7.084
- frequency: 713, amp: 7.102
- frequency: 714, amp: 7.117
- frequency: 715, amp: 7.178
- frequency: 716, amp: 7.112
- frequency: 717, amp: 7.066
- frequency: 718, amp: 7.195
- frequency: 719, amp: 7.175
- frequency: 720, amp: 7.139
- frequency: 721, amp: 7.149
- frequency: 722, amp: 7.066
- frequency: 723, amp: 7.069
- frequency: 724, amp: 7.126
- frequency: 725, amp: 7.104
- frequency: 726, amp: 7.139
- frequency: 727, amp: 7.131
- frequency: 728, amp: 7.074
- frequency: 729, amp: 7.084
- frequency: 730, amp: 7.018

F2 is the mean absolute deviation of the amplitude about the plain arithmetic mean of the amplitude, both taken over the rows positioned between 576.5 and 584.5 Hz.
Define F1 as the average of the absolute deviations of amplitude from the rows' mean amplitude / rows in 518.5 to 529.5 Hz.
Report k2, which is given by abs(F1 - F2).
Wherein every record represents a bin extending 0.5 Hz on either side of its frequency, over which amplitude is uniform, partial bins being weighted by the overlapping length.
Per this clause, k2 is 0.071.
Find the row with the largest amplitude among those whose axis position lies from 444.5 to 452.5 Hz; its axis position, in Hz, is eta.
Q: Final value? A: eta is 452 Hz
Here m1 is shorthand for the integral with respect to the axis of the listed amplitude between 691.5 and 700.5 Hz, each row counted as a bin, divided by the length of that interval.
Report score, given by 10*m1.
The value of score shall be 71.1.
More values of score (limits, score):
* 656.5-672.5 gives 70.6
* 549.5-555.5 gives 70.1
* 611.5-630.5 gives 71.8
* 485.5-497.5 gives 50.8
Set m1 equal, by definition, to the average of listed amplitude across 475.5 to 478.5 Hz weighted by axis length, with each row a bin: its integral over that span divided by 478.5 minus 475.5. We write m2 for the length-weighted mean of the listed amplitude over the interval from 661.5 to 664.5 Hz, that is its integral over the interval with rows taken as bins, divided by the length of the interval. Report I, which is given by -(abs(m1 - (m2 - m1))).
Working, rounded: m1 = 6.57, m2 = 7.05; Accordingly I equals -6.1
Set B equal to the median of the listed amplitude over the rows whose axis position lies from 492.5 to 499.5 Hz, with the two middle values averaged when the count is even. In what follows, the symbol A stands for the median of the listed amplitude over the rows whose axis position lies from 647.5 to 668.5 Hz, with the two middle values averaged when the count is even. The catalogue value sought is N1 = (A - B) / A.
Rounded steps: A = 7.1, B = 4.8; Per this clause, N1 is 0.32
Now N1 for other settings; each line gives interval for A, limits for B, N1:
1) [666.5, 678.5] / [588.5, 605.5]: -0.20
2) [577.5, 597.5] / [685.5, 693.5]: 0.13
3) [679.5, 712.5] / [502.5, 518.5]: 0.20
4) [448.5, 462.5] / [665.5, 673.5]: 0.03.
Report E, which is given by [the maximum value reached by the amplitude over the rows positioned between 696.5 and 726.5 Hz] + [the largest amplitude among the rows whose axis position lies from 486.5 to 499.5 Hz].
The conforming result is 12.6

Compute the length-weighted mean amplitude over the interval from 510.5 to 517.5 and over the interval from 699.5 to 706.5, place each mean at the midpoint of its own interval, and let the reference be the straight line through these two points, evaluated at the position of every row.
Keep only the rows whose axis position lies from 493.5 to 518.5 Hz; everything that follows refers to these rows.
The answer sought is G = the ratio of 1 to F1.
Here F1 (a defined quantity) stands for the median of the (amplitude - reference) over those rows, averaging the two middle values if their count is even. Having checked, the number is -0.6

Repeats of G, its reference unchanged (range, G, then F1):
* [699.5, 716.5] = -21.6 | 0.0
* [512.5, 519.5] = 3.4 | 0.3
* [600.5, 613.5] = 1.0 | 1.0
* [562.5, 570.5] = 2.3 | 0.4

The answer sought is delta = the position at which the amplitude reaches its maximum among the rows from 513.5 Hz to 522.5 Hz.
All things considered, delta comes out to 519 Hz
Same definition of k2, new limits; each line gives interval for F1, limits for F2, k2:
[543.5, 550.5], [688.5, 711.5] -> 0.014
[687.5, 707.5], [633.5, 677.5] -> 0.057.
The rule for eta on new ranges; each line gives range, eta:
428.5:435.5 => 430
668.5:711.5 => 703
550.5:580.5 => 580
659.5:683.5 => 661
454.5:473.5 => 455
